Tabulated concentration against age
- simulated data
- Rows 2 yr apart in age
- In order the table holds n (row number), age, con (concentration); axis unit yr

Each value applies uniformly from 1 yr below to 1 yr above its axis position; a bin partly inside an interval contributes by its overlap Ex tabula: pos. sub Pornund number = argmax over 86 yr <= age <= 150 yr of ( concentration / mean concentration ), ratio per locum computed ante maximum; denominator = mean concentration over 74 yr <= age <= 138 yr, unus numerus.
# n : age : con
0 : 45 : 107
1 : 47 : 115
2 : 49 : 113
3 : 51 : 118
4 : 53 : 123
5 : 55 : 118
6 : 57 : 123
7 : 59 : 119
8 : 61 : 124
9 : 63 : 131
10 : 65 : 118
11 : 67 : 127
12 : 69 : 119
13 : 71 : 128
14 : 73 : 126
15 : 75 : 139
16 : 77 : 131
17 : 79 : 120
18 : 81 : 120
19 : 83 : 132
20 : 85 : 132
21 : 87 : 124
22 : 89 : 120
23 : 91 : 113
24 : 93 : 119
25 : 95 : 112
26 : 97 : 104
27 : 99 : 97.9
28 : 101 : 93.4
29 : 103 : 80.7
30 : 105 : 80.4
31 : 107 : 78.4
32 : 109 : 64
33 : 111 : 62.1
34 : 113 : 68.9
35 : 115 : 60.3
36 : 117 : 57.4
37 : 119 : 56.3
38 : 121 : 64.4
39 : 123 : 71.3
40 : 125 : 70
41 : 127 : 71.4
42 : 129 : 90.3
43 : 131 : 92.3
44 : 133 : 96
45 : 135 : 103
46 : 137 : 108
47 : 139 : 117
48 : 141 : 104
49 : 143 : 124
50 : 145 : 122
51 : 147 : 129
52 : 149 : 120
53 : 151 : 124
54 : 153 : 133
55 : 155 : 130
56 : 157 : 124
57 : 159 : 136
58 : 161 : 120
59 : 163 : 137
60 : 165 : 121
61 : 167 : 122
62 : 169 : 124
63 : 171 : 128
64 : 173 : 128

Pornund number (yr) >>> 147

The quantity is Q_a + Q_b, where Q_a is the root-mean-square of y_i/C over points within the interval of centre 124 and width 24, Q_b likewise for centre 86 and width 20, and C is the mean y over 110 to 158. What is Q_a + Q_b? 2.08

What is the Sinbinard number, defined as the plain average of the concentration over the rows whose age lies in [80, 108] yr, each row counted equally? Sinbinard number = 108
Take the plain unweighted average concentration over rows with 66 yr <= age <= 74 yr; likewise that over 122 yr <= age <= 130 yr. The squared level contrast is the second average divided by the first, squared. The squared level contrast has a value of 0.4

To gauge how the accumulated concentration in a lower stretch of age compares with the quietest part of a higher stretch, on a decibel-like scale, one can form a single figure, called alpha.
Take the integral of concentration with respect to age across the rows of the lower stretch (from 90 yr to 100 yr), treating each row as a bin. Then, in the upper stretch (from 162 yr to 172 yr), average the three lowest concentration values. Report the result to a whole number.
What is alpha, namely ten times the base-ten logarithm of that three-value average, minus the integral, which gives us -1071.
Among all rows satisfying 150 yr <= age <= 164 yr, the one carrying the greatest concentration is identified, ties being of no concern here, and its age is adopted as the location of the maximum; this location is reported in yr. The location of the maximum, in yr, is 163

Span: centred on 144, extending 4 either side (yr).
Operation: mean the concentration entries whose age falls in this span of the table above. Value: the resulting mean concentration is 120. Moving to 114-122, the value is 60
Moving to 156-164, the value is 129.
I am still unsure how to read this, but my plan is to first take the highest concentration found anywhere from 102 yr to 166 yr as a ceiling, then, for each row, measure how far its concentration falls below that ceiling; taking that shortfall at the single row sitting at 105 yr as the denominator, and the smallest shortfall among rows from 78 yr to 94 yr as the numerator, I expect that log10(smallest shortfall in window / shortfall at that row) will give -1.1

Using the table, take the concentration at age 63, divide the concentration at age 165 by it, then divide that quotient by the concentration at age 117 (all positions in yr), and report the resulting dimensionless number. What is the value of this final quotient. 0.0161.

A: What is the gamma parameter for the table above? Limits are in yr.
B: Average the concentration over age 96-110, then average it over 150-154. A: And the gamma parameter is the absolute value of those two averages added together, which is 214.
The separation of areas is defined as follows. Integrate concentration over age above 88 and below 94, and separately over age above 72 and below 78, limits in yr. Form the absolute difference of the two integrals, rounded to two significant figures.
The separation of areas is 88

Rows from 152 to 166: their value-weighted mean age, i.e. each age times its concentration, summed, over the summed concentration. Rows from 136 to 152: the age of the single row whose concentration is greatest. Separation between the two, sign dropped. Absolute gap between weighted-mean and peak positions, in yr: 11.9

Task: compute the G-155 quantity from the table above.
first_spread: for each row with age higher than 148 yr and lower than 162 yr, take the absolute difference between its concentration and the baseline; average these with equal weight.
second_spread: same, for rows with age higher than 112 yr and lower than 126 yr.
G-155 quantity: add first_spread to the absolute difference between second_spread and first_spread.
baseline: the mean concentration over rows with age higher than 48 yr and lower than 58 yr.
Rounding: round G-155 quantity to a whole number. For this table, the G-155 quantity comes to 55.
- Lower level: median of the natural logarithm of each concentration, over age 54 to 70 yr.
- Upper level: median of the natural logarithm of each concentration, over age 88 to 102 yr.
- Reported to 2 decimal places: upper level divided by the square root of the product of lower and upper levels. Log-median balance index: 0.99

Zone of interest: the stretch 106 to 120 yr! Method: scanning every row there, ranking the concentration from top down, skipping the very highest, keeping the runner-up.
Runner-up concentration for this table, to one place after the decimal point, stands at 68.9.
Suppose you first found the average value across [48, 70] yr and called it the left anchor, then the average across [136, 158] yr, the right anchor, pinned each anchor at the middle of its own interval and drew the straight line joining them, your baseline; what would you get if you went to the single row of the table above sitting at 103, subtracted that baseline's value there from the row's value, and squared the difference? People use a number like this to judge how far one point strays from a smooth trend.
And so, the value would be 1646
